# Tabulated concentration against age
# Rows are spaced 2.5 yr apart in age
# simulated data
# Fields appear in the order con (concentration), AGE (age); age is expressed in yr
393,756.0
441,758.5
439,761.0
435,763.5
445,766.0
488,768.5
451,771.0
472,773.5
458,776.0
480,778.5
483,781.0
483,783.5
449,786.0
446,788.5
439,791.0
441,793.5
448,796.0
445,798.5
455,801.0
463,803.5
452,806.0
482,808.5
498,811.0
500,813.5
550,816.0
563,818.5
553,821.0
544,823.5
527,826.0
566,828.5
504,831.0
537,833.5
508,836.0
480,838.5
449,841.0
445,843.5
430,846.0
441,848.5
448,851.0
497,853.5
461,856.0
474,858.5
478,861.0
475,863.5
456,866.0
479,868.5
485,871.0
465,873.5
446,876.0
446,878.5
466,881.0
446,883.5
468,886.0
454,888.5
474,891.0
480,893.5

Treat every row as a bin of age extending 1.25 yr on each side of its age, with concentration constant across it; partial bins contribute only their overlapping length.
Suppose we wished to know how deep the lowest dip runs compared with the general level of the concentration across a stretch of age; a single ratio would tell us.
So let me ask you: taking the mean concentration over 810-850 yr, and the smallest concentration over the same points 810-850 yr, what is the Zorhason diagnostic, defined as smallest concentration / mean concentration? 0.850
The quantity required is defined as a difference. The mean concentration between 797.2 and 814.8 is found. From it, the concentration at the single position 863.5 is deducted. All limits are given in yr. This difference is -4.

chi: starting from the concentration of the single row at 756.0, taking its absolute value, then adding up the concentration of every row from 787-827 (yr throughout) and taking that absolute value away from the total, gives 7413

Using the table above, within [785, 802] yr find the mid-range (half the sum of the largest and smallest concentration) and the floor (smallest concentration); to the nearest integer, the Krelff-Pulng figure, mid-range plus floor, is 886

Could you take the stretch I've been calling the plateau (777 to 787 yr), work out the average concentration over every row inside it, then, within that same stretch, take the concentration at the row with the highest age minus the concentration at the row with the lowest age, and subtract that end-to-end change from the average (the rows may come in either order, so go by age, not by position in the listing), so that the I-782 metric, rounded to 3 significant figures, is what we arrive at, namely 505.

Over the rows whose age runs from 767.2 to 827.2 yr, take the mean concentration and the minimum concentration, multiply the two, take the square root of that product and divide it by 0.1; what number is 4600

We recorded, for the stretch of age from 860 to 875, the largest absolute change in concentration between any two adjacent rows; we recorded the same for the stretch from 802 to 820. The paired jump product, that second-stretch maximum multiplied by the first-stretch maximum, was 1150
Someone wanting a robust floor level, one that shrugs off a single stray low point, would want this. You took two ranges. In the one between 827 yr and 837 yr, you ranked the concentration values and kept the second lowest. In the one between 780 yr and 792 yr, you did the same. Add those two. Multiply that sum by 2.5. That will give 2385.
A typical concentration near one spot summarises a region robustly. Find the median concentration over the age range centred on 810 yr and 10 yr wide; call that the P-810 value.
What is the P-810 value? 490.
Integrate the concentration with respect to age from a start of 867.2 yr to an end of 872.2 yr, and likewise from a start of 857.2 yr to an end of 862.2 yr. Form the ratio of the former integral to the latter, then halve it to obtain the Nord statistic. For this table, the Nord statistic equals 0.506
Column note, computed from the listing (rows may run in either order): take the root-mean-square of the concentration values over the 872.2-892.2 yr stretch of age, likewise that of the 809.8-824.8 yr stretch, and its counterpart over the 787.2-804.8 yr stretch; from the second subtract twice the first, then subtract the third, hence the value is -829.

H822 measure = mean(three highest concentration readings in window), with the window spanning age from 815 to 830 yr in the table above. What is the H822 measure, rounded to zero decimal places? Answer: 561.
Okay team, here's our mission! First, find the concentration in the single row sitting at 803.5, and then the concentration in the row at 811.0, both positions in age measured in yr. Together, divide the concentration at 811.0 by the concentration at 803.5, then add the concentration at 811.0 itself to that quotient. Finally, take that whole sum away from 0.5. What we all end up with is -499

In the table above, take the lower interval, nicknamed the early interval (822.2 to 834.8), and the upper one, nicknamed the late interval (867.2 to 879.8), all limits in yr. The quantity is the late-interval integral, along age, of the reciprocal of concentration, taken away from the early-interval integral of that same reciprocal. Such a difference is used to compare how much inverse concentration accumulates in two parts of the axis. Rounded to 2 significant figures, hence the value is -0.0036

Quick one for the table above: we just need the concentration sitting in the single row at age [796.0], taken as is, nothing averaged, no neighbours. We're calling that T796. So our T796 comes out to 448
